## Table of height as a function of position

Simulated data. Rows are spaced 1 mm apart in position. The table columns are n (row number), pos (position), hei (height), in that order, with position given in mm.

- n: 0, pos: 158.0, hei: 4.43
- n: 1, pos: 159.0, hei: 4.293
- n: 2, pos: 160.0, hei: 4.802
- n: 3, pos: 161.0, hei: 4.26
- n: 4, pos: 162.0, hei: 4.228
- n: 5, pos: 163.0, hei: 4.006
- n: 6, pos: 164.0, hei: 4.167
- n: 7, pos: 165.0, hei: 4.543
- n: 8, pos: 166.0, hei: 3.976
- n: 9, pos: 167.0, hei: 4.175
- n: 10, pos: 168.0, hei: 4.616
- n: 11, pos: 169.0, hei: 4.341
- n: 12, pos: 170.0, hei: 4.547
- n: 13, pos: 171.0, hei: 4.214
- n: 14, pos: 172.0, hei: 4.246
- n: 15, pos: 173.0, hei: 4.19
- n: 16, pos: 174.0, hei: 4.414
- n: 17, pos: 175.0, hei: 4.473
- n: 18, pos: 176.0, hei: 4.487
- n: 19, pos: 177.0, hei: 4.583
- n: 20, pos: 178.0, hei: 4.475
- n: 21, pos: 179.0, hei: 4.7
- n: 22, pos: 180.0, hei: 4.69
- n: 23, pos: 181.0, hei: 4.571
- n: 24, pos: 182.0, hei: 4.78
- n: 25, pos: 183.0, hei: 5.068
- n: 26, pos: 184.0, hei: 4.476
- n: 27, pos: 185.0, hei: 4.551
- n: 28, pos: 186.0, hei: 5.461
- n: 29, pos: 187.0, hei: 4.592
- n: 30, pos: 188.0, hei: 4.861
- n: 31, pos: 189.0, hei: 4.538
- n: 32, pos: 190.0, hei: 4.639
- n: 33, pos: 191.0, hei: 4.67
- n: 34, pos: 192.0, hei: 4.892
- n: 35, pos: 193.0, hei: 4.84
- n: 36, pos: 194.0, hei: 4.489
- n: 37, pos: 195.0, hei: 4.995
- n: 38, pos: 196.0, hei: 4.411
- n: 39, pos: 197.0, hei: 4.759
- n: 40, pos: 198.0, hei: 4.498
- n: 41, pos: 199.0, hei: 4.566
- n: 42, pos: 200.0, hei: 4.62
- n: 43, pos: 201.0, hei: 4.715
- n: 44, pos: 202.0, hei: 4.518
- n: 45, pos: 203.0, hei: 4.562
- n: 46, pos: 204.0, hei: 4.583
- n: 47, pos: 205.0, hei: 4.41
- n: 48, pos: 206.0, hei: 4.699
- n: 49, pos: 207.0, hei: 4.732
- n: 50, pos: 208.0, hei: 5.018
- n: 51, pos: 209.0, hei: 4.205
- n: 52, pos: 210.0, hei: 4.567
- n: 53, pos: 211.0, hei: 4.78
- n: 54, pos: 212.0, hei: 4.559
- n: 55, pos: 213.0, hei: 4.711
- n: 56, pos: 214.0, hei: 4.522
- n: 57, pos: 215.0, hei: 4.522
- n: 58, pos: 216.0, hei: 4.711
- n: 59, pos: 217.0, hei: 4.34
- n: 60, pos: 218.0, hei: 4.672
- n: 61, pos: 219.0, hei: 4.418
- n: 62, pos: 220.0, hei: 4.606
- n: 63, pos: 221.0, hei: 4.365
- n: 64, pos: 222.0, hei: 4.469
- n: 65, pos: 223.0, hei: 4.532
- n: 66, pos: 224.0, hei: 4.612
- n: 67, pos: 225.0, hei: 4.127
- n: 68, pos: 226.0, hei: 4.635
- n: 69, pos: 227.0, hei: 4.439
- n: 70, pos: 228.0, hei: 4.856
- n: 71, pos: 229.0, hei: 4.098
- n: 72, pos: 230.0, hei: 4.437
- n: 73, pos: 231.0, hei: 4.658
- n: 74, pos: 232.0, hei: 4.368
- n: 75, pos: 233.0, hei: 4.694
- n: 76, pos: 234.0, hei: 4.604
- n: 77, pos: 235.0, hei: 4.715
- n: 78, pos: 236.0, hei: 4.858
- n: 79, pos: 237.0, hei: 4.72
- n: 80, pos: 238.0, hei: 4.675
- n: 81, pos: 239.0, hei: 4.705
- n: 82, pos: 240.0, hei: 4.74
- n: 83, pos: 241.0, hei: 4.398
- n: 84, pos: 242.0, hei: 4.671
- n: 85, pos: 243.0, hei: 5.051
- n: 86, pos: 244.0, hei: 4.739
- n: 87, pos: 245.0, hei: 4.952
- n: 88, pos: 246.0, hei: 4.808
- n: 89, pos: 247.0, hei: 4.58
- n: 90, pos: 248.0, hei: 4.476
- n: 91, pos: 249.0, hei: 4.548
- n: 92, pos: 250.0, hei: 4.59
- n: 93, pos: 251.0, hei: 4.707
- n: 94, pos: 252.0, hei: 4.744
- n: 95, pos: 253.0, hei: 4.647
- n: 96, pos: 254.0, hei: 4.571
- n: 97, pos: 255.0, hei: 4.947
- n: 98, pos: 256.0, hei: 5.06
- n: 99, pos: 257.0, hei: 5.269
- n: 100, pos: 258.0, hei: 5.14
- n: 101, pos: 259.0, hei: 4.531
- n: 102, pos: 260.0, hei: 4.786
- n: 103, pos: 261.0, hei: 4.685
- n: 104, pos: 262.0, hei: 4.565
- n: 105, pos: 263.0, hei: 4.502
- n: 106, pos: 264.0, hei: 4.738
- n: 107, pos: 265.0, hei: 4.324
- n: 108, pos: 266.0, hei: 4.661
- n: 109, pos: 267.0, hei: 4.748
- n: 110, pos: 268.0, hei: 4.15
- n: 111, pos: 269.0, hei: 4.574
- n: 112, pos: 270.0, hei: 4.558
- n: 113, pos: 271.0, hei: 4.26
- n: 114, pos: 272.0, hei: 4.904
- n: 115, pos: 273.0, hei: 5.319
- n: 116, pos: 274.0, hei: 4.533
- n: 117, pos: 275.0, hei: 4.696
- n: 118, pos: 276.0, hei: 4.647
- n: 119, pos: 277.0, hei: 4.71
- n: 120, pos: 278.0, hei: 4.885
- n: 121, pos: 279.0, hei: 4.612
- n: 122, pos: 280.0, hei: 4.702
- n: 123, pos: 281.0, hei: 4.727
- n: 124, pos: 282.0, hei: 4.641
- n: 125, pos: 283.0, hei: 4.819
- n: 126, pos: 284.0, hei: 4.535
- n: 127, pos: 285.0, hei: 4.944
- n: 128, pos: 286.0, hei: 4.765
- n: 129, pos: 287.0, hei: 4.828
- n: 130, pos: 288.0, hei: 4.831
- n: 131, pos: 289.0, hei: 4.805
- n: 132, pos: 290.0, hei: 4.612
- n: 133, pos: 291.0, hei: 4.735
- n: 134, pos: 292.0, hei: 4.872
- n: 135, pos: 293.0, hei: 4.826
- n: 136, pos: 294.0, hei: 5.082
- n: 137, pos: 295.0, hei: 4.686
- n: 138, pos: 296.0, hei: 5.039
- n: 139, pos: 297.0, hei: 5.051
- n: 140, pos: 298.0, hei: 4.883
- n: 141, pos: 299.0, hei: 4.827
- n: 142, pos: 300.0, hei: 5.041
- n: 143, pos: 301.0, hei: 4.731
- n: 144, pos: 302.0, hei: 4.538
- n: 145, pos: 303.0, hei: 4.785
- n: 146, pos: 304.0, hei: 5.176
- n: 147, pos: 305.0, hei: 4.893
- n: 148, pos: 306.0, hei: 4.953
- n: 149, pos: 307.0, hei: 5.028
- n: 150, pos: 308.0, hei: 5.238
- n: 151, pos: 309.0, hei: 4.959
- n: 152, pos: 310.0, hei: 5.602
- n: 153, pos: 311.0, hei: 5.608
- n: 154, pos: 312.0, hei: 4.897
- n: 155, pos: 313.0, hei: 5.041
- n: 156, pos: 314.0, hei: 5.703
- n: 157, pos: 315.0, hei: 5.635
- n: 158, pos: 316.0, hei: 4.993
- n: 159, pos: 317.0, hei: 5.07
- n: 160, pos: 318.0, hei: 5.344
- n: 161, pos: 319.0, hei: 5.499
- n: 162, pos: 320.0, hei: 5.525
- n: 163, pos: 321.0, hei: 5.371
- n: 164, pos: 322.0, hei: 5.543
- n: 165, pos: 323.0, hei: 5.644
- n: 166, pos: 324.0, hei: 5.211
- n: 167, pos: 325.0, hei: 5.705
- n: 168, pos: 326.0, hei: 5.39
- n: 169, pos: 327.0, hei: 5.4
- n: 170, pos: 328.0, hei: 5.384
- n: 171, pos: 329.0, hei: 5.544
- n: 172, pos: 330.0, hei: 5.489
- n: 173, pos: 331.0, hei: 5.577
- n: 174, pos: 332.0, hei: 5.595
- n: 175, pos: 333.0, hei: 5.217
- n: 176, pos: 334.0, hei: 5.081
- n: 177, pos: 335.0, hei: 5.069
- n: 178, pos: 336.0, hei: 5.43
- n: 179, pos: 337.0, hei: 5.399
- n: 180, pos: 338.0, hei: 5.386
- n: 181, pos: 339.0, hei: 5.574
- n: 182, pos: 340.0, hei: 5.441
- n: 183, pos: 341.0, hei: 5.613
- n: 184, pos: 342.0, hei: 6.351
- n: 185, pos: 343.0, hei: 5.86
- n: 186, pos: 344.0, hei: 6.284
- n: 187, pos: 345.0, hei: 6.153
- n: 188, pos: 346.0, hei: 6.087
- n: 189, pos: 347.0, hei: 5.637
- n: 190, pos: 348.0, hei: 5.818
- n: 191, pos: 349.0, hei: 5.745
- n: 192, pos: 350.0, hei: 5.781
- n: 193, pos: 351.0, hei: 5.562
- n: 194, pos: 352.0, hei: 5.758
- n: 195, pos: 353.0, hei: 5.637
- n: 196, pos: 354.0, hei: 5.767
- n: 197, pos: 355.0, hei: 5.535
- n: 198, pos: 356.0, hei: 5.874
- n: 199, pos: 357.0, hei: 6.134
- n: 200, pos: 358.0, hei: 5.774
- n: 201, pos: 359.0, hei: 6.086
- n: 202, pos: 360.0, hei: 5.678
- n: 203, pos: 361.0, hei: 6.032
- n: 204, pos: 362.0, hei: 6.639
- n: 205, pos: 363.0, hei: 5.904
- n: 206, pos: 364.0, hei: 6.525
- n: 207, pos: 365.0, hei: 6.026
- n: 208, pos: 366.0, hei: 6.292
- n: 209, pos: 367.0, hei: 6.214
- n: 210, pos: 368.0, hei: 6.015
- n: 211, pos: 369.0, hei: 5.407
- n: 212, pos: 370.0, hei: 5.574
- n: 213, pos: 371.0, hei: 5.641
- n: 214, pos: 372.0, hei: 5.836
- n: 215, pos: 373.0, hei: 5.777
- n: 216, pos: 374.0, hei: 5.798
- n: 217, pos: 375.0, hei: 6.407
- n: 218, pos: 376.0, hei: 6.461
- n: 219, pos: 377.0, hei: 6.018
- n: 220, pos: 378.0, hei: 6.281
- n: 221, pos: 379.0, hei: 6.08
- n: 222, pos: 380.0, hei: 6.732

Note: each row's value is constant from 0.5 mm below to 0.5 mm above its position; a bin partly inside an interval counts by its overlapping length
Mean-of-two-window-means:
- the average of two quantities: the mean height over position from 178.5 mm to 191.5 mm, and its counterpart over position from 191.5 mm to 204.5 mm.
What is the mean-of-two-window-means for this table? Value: 4.69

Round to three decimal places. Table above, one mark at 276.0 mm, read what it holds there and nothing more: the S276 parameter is 4.647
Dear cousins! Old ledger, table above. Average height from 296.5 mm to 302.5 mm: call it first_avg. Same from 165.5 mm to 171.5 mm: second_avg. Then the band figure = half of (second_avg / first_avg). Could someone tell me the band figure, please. 0.445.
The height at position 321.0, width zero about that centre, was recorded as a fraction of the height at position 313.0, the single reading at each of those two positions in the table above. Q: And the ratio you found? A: 1.07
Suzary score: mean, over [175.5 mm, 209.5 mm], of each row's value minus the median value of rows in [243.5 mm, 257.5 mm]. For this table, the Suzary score -0.06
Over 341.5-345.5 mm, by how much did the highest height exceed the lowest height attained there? 0.5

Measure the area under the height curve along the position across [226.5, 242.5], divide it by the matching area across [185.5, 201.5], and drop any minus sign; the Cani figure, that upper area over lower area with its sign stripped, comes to 0.97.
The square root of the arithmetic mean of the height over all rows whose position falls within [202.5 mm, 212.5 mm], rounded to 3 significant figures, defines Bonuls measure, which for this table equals 2.15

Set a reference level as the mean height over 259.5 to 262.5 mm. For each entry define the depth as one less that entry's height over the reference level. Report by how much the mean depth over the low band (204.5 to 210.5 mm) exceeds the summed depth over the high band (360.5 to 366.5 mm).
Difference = 2.01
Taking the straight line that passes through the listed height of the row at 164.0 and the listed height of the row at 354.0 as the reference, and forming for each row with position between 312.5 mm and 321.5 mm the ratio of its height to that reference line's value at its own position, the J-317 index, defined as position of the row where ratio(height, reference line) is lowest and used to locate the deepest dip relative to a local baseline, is 316.0 mm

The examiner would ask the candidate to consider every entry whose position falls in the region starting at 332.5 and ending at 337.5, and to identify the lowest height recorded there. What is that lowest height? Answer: 5.069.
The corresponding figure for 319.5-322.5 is 5.371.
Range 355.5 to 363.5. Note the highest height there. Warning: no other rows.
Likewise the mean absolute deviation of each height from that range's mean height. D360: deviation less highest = -6.4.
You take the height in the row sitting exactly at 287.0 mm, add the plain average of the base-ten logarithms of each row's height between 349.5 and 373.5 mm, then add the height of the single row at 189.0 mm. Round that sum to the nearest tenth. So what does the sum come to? 10.1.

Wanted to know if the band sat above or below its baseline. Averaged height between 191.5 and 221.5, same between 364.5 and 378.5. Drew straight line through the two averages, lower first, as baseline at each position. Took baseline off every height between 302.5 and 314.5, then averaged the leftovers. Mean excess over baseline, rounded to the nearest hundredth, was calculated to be -0.30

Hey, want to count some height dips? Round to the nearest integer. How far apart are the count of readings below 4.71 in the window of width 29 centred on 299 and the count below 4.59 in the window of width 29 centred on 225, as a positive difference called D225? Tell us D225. 10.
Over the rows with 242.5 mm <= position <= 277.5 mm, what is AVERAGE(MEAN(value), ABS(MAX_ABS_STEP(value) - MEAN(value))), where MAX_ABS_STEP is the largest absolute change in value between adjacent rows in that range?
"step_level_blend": 4.31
